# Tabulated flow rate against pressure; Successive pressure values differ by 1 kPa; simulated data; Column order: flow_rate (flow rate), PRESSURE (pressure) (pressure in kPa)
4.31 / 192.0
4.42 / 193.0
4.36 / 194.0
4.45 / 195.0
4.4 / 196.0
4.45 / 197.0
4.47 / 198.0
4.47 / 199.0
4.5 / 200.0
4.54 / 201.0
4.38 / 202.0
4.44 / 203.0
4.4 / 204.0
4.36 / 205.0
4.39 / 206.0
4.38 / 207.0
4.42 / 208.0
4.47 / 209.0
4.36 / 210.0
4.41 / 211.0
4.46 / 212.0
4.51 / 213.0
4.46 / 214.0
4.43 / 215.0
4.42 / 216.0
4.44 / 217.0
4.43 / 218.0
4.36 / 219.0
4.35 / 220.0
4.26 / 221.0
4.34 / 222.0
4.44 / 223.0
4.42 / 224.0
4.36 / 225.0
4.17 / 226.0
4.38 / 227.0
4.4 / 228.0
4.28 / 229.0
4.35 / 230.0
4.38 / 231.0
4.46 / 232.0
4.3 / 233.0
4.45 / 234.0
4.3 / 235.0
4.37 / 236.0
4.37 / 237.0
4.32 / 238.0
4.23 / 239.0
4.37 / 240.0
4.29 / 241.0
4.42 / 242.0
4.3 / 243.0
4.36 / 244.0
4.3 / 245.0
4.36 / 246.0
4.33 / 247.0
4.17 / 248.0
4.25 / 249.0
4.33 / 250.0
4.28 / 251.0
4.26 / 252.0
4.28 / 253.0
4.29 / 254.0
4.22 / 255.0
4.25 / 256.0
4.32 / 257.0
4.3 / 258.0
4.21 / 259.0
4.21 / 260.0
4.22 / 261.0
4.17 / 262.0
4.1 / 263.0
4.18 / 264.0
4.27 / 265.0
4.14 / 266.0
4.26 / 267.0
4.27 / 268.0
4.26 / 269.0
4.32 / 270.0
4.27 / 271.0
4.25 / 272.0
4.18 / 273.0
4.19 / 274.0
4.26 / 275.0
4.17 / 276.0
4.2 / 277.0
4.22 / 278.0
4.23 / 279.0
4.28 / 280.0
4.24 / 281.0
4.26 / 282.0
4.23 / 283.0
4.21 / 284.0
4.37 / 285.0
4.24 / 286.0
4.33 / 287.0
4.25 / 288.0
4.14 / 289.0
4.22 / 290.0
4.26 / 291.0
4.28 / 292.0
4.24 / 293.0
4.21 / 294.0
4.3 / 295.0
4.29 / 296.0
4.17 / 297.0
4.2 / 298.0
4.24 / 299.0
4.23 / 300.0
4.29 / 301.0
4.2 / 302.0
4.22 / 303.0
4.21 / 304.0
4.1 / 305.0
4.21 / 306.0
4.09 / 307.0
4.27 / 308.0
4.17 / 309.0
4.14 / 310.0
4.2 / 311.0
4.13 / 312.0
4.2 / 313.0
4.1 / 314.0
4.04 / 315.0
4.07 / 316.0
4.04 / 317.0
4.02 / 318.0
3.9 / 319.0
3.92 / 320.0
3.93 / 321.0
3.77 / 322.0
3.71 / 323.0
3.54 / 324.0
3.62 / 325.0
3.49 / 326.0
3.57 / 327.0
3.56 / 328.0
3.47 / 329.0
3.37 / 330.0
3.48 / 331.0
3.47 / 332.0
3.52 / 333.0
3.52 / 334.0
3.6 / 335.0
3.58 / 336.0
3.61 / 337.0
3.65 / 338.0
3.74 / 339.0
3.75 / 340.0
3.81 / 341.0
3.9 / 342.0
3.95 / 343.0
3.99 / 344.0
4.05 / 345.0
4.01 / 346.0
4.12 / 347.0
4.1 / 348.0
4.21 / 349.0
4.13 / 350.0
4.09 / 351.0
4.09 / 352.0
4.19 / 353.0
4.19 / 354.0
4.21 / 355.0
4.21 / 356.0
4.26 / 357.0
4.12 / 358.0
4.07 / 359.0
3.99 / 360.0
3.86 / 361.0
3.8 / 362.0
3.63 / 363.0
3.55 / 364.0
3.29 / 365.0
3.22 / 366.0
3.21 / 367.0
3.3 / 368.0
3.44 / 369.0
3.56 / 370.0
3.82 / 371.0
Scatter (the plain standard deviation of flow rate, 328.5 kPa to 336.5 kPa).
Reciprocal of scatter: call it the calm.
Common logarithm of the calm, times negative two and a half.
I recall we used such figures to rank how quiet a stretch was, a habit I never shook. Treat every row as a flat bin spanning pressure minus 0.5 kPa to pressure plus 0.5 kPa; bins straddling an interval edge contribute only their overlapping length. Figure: -2.9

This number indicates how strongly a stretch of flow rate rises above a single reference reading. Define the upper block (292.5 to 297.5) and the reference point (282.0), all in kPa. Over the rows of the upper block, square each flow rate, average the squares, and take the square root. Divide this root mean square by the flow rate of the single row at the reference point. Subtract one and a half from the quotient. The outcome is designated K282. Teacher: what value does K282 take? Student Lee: -0.504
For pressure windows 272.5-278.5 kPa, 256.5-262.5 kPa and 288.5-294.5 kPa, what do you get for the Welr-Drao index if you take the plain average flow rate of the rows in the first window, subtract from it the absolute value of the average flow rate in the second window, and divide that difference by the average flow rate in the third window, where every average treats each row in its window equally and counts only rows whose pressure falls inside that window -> -0.01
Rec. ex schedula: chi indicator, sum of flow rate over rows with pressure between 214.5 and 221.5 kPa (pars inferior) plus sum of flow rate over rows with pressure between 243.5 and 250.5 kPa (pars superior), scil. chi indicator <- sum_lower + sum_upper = 60.8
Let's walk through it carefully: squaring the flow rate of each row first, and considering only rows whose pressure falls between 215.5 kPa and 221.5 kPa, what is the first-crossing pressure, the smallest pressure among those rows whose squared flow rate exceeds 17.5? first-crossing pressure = 216.0 kPa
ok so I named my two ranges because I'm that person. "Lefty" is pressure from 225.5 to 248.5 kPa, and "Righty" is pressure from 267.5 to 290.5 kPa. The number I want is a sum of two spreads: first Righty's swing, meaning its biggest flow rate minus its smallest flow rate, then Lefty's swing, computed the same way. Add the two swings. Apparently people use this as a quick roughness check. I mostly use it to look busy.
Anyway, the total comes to 0.52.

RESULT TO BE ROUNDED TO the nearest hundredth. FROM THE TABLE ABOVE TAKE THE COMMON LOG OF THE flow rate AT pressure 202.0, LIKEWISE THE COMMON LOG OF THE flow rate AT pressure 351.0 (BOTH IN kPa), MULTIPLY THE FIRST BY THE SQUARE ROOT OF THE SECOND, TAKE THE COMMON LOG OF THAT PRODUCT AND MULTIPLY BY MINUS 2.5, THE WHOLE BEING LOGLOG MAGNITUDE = 0.75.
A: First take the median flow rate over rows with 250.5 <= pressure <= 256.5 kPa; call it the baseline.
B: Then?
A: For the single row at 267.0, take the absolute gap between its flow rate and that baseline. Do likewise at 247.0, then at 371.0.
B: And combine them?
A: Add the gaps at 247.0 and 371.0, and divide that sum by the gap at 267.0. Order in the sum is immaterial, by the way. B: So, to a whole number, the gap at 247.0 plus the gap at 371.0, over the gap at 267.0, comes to 51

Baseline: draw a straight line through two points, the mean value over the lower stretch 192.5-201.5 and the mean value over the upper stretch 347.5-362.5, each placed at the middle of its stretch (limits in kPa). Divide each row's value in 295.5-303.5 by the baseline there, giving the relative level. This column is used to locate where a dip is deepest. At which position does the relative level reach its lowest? 297.0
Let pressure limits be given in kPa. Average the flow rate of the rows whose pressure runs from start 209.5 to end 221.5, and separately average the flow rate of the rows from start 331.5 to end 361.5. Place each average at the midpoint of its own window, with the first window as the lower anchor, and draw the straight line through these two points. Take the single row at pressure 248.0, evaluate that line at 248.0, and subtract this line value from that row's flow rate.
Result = -0.1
